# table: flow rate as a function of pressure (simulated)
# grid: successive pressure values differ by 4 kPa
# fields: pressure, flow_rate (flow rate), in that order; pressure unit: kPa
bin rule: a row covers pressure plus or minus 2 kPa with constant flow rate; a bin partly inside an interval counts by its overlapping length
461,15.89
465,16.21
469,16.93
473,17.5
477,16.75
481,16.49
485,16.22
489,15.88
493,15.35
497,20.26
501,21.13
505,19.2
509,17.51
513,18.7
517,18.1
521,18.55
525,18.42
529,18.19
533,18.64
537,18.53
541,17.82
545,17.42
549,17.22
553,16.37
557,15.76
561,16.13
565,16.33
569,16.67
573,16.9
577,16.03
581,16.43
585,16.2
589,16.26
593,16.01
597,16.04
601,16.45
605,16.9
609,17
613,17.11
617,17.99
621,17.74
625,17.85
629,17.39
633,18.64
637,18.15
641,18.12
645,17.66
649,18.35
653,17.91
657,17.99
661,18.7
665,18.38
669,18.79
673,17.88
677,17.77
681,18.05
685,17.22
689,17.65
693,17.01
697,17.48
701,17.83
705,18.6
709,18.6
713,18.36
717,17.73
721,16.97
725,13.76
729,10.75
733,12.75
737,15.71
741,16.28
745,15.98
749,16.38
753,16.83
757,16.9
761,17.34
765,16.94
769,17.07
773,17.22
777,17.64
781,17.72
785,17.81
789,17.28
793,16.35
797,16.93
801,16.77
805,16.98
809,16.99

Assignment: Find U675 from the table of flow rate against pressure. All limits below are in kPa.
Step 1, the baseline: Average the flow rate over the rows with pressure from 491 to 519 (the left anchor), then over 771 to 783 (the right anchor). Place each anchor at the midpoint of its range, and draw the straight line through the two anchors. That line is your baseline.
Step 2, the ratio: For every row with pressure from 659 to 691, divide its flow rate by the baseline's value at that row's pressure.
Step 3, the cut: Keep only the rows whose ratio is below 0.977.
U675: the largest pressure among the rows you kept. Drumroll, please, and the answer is 685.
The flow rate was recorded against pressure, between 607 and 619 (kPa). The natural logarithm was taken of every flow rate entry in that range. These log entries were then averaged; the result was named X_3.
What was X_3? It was 2.85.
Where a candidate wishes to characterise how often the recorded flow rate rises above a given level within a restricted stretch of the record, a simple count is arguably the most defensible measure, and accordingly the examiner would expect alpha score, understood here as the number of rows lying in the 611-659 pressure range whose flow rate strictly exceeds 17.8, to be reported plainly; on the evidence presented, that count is 8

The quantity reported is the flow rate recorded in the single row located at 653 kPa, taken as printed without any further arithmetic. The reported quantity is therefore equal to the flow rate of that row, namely 17.91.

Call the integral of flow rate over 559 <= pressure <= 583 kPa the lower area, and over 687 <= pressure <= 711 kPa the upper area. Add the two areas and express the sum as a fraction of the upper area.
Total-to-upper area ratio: 1.92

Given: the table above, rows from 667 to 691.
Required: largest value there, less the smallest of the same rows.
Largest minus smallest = 1.57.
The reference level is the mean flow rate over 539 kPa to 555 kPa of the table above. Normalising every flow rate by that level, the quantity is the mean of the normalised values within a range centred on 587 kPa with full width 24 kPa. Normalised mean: 0.94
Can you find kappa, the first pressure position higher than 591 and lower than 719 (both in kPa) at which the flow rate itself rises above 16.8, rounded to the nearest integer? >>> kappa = 605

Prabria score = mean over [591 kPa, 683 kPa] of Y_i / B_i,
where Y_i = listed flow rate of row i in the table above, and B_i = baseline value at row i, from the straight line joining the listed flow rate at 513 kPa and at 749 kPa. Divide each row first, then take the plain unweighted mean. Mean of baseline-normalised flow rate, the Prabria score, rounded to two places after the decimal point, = 1.01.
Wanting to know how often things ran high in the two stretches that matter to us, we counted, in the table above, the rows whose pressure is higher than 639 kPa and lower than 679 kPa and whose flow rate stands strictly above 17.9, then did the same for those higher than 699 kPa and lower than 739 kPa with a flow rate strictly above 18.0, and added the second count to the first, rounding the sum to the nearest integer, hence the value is 10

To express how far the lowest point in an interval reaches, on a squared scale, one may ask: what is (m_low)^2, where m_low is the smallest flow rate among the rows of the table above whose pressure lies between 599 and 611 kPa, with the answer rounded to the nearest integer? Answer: 271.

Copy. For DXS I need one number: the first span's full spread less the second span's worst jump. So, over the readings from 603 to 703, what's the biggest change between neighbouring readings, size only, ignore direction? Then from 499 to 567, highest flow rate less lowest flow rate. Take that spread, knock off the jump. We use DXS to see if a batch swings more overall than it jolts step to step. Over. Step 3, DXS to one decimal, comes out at 4.1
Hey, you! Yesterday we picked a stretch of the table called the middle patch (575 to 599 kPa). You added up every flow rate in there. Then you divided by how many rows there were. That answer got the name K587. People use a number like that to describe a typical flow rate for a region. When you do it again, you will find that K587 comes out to 16.2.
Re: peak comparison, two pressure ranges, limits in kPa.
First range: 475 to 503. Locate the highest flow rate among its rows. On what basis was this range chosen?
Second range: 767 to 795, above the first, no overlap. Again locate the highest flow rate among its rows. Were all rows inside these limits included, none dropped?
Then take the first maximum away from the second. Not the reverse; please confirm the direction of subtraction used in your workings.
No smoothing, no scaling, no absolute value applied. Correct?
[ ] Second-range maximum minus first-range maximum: -3.3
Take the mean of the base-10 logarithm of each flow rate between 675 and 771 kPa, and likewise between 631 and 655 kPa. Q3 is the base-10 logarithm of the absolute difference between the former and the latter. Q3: -1.40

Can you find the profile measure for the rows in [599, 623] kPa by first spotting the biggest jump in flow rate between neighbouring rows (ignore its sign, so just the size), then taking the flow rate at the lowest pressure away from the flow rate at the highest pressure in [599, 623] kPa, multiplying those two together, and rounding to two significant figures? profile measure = 1.1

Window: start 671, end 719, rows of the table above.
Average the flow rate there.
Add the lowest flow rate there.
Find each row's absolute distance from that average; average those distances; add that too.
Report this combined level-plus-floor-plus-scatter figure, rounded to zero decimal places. 35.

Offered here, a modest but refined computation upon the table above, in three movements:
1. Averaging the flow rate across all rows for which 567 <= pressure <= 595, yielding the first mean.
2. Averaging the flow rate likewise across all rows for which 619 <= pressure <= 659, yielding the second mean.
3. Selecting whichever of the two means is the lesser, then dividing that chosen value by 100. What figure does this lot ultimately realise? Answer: 0.164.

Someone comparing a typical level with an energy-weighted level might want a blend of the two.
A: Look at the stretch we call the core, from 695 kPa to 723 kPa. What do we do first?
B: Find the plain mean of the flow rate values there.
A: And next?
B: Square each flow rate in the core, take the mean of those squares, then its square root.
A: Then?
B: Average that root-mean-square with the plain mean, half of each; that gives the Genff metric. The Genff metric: 17.9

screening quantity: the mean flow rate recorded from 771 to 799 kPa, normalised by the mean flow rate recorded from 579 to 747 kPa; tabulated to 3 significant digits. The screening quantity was 1.01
